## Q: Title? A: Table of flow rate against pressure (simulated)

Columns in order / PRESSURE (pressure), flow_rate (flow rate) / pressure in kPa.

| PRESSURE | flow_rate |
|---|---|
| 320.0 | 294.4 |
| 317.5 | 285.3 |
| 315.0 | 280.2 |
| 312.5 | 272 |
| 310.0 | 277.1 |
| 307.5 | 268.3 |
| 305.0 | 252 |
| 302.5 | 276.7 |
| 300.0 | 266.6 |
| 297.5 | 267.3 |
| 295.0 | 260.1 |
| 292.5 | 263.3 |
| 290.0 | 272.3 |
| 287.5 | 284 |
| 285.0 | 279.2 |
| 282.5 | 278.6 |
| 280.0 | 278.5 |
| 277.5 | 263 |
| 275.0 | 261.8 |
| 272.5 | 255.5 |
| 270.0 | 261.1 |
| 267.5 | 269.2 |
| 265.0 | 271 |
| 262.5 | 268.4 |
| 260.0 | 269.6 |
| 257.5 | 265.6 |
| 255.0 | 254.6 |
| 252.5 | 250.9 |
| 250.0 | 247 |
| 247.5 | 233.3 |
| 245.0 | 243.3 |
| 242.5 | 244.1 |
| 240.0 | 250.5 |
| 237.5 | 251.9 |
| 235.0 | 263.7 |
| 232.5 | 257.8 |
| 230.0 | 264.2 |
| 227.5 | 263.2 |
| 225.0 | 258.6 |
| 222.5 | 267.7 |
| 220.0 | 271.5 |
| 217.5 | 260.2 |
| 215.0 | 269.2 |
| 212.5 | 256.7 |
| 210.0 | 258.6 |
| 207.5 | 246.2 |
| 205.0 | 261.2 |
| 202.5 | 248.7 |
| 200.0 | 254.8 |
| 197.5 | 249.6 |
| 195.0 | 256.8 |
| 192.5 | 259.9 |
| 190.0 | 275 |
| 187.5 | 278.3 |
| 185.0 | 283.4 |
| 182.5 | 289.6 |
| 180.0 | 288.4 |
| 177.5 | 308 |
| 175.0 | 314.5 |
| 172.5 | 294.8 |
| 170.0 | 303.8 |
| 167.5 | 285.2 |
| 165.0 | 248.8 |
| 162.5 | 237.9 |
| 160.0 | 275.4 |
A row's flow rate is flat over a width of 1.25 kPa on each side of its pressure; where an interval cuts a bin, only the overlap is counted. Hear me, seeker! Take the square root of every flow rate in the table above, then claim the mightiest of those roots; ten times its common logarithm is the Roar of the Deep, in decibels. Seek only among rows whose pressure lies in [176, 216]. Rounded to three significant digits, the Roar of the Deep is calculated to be 12.4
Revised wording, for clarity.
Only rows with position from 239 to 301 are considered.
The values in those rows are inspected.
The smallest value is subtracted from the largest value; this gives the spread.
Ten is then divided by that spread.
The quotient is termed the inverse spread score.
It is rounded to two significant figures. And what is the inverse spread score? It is 0.20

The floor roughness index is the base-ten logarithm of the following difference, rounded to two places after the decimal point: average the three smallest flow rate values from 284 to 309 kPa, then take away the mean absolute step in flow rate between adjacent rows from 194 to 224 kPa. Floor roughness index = 2.40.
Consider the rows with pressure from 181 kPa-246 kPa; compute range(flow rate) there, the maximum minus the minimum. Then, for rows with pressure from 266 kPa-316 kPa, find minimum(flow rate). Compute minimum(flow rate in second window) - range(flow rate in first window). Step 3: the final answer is 206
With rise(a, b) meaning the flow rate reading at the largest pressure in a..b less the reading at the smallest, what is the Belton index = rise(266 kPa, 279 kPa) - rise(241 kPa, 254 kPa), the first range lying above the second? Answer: -13.0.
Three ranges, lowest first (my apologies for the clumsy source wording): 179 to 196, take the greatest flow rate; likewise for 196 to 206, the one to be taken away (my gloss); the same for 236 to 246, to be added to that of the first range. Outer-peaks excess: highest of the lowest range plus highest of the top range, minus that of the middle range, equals 280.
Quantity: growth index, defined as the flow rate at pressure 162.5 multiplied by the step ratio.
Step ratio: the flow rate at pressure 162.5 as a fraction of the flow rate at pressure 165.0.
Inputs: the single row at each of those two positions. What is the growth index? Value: 227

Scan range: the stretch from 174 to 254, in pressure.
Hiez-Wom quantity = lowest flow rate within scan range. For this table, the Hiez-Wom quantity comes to 233.3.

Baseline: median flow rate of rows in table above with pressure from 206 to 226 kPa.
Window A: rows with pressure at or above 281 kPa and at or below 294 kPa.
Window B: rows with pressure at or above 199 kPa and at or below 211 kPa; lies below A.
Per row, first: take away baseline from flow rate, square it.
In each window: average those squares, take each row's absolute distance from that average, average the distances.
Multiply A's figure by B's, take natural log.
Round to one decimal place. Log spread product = 9.3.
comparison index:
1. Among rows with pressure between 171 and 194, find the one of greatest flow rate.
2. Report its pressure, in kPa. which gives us 175.0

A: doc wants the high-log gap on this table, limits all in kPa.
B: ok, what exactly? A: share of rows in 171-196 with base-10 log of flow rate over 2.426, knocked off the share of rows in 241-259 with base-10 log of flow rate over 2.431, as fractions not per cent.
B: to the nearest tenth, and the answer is -0.8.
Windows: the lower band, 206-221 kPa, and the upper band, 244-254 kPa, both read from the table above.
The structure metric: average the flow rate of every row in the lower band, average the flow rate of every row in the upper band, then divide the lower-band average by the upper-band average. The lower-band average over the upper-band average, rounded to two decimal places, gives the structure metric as 1.07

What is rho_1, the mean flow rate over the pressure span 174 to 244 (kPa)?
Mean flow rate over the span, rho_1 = 266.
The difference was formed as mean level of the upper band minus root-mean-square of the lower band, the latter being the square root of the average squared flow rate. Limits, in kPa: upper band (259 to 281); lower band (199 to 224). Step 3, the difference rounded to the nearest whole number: 7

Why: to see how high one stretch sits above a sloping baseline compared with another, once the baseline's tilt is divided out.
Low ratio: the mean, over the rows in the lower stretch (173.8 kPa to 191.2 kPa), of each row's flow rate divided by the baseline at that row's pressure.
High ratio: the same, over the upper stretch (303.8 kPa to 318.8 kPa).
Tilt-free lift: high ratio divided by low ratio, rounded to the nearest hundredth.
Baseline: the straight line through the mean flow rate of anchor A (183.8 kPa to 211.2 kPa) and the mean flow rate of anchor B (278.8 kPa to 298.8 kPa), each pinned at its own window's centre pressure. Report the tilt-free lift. 0.88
